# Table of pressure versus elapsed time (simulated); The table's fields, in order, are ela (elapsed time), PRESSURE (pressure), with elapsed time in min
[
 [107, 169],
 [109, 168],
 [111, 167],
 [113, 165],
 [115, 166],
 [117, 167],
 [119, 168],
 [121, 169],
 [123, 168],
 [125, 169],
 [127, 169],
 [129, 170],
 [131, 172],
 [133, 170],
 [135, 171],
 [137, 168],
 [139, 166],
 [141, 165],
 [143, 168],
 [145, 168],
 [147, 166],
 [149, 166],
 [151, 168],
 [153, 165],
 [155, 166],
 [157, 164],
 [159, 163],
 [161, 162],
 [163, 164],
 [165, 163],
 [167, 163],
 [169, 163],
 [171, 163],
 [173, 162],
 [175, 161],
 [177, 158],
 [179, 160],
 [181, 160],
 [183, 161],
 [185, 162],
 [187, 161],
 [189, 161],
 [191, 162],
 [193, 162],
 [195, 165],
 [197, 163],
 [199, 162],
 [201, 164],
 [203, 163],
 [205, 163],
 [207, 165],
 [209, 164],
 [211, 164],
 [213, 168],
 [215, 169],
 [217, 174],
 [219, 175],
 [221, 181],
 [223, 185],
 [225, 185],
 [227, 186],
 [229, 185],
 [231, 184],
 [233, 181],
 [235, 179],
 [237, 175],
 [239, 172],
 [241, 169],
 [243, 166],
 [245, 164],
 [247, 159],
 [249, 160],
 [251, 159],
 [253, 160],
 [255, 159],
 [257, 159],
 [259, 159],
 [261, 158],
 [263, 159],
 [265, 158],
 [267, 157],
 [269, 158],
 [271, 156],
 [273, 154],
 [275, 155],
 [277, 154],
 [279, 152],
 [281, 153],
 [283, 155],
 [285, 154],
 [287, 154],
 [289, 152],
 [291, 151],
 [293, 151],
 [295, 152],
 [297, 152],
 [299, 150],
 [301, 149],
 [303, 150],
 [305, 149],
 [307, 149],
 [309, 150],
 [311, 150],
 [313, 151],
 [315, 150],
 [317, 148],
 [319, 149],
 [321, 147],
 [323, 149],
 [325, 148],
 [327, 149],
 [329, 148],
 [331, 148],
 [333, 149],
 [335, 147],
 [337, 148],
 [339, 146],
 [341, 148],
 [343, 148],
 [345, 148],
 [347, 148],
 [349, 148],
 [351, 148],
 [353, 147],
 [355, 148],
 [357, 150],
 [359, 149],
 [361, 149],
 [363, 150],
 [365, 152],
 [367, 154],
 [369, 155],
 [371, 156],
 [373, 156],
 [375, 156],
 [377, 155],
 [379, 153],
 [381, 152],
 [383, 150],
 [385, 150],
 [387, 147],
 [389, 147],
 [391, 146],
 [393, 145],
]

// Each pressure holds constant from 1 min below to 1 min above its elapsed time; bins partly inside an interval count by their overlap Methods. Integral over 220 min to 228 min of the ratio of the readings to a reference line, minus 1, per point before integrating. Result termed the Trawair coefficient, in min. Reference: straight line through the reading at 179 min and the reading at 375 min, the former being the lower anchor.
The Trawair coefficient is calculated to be 1.3 min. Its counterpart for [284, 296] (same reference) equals -0.4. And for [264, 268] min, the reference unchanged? 0.0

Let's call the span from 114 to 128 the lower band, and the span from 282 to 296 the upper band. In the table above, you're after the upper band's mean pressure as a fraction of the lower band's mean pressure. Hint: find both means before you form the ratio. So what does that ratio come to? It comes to 0.91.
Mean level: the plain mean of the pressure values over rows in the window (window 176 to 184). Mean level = 160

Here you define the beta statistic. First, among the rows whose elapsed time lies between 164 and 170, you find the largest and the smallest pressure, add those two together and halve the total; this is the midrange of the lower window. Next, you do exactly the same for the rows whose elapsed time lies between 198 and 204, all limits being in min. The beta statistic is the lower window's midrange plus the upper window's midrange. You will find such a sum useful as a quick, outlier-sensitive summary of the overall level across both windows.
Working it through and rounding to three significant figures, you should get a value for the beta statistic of 326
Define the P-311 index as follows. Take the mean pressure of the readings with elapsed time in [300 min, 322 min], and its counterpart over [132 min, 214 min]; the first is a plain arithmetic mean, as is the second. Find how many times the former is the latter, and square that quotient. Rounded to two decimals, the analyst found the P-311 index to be 0.83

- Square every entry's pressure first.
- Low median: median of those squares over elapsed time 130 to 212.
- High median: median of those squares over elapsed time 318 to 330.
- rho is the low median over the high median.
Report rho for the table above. 1.20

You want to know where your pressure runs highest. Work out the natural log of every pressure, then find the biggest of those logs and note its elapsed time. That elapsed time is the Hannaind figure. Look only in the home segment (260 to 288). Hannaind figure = 263 min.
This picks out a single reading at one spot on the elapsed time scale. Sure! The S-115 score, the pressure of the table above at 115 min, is 166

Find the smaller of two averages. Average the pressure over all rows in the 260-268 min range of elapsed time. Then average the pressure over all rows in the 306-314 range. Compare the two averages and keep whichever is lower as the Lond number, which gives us 150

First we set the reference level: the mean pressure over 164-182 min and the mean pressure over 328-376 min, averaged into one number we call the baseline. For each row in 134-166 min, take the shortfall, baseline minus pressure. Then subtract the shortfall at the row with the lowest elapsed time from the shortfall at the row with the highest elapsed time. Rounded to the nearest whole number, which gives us 8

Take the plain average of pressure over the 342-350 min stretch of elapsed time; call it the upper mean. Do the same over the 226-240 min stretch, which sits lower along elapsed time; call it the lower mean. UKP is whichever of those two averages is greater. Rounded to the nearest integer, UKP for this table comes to 180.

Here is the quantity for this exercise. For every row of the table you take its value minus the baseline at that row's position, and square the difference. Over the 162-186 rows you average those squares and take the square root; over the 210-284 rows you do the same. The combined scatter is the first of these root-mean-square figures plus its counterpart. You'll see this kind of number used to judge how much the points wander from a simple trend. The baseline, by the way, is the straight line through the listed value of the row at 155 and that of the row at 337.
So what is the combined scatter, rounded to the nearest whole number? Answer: 16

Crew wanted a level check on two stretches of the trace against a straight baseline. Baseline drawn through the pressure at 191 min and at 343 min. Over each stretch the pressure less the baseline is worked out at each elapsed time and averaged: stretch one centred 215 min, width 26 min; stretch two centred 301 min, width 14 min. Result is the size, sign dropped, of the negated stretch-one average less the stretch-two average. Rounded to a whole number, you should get 11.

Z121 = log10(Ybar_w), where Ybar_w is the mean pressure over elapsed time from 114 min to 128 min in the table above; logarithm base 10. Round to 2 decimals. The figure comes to 2.23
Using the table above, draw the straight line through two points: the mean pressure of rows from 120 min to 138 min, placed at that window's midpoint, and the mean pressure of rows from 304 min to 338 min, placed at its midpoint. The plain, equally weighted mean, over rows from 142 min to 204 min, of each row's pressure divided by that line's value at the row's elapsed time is 0.99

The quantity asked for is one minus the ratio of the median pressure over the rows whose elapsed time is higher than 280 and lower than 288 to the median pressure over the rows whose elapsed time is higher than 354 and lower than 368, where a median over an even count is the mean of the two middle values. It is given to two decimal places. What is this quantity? -0.03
